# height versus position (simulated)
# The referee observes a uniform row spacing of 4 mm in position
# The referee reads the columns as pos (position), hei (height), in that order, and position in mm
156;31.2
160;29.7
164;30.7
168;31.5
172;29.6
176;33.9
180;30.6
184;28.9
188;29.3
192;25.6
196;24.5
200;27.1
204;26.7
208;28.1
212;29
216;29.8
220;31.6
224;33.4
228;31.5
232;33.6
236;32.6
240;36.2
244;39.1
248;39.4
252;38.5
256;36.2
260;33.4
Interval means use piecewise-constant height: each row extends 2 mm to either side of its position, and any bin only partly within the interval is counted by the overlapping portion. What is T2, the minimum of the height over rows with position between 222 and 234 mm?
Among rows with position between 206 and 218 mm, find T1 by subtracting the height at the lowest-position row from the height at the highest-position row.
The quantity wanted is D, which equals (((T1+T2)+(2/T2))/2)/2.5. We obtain 6.7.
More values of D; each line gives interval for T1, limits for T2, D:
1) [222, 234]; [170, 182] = 6.0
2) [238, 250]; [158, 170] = 6.6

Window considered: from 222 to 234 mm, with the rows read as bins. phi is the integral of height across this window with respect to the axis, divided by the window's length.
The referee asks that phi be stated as 32.8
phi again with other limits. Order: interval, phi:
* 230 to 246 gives 35.4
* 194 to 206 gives 26.1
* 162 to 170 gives 31.1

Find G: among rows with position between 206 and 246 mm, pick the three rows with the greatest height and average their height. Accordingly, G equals 36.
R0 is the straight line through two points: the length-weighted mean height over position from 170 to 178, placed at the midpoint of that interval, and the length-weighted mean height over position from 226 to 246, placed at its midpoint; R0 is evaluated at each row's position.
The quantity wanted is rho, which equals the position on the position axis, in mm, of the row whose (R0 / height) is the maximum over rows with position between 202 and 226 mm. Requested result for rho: 204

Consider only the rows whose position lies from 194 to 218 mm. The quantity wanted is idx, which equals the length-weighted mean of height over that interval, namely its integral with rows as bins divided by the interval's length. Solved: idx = 27.5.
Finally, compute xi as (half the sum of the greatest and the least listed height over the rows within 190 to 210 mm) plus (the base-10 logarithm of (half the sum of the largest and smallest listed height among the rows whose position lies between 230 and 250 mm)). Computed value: 27.9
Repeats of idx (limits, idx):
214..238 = 32.1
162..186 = 30.9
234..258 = 37.0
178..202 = 27.7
